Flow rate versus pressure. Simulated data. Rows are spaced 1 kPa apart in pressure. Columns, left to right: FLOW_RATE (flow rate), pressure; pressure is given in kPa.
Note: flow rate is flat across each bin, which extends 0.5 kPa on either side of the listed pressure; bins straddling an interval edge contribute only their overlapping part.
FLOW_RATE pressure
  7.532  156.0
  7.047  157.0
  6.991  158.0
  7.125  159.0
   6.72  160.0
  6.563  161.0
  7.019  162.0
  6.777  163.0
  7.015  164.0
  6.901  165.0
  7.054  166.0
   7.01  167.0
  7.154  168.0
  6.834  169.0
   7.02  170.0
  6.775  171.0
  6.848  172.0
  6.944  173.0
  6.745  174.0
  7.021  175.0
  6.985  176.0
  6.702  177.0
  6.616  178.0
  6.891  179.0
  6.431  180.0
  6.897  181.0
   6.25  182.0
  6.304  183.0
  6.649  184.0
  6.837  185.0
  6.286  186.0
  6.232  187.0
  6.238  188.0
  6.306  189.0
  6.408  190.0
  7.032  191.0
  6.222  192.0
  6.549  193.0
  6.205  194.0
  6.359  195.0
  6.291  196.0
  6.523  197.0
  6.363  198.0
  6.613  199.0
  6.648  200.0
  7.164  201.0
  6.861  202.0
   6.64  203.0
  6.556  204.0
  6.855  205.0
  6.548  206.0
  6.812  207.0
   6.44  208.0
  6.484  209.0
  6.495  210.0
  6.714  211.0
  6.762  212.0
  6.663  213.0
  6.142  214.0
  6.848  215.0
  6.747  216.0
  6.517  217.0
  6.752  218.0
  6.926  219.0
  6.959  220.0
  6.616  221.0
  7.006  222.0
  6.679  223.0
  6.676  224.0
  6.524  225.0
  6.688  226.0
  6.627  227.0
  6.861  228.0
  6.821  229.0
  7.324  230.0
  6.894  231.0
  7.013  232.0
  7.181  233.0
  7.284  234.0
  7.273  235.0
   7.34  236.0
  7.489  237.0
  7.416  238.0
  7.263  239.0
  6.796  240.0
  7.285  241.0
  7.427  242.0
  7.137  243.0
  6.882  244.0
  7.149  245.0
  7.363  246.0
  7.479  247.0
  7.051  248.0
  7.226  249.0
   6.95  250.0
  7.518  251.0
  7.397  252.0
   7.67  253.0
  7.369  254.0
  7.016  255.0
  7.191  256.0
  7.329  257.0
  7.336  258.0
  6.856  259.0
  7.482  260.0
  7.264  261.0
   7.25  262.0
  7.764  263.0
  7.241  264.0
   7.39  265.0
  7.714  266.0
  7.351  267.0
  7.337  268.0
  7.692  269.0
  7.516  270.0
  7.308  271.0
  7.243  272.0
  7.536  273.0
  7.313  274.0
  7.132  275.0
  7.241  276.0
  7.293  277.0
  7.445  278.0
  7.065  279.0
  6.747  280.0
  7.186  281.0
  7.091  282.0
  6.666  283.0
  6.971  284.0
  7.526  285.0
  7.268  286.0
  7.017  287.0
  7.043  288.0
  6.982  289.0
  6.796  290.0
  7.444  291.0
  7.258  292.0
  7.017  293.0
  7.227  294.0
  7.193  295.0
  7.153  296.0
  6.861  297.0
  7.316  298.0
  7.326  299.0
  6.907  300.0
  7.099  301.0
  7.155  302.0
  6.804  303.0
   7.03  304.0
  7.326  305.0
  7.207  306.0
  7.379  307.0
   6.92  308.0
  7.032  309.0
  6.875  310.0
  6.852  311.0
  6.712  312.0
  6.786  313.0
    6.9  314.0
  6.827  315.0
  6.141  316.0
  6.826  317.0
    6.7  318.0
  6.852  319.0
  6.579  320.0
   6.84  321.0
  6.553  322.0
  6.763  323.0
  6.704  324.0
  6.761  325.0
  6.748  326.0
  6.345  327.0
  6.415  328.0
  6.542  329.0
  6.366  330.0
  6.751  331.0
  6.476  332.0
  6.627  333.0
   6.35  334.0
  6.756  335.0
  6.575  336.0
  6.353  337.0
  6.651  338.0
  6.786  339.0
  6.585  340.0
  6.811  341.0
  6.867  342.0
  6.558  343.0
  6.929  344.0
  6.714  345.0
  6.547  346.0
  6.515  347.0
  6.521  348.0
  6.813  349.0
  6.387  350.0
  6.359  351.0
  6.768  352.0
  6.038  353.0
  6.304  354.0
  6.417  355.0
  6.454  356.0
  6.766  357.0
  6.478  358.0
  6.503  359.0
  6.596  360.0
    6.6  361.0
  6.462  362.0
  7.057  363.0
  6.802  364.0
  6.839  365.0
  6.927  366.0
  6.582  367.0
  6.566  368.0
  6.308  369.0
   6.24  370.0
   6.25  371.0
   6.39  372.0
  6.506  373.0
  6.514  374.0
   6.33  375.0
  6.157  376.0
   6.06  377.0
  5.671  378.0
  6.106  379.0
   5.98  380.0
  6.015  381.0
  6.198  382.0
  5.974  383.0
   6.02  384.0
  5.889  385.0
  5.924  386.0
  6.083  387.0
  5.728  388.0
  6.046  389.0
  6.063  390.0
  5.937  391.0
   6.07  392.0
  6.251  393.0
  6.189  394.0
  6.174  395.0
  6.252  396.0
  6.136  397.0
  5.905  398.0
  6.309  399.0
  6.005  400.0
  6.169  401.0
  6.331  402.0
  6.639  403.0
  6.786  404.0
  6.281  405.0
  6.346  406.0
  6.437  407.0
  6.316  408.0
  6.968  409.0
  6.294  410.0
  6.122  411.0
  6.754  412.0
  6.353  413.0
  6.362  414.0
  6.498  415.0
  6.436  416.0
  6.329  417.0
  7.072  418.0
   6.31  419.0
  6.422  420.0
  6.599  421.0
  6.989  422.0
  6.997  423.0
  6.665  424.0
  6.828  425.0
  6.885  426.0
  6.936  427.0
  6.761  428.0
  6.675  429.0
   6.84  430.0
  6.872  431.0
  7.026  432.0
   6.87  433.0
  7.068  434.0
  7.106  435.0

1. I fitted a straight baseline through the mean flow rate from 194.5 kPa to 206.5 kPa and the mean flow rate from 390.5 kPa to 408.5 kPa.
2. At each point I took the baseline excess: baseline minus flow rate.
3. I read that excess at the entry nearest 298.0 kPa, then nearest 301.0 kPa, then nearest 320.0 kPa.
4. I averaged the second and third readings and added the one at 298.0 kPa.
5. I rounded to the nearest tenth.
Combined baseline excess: -1.3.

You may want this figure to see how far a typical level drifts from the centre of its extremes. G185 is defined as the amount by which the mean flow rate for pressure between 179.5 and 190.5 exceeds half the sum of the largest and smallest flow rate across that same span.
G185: -0.12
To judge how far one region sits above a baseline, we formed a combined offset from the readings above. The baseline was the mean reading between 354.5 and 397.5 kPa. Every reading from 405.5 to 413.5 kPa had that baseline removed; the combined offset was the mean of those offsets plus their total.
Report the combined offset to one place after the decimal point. 1.4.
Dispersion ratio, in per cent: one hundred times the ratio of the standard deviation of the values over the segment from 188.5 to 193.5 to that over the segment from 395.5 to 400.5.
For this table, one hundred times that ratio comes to 190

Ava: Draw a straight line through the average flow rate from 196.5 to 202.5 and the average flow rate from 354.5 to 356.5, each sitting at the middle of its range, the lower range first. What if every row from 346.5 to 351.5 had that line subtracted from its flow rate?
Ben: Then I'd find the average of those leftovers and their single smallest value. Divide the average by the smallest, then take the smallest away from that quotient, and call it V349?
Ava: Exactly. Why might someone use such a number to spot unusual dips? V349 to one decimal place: -0.8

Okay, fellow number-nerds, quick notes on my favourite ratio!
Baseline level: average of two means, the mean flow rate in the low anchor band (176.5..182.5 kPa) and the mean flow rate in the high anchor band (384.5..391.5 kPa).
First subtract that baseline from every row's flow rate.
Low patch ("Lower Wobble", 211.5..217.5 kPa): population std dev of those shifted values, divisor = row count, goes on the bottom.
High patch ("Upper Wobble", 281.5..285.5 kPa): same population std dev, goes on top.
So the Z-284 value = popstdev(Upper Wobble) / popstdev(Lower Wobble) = 1.3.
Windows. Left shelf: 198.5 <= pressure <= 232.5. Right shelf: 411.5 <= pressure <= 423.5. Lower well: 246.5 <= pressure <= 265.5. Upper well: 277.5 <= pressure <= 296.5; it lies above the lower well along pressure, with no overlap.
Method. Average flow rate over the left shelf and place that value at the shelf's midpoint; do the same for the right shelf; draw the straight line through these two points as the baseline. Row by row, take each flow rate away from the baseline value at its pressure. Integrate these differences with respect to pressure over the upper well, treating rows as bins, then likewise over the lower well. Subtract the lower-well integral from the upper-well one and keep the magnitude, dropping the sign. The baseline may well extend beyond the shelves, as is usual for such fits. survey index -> 3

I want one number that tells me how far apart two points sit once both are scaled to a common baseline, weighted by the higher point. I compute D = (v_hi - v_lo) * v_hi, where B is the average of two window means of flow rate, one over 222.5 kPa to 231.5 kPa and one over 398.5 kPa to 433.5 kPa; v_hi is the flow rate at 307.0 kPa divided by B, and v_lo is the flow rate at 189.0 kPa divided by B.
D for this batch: 0.177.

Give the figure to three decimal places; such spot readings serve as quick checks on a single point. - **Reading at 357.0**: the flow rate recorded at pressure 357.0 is 6.766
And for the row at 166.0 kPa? 7.054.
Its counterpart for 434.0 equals 7.068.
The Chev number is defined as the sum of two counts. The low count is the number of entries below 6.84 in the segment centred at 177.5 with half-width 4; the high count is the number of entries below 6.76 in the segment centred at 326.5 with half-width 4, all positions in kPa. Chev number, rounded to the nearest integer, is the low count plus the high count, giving 10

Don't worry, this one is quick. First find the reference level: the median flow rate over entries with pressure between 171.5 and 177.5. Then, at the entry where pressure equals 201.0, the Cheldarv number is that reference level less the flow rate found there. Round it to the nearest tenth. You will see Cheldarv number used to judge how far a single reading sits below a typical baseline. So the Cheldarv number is -0.3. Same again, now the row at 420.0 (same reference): 0.5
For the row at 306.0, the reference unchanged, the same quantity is -0.3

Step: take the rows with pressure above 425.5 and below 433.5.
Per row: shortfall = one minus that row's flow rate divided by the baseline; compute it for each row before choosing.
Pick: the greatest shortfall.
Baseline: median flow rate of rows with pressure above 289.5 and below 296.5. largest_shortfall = 0.07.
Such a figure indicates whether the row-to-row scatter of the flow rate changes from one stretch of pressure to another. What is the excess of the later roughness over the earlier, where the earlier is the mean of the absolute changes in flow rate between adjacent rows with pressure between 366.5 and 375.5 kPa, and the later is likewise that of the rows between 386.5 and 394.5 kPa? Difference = 0.07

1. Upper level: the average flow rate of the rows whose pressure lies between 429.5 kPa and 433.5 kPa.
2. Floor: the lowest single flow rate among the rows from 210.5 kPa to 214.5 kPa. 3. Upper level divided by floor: 1.12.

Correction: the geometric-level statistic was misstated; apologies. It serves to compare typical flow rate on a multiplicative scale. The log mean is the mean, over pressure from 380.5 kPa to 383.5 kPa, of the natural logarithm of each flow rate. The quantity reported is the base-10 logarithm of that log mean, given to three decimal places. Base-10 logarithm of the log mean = 0.256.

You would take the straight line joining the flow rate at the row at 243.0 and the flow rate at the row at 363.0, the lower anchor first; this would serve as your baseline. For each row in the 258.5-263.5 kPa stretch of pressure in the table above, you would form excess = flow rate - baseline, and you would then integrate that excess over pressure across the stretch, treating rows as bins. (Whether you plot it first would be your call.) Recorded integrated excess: 1.0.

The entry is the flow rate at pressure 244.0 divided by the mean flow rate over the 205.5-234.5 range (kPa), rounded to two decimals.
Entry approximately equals 1.02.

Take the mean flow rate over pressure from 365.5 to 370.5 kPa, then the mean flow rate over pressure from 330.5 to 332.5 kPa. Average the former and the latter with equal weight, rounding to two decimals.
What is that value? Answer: 6.57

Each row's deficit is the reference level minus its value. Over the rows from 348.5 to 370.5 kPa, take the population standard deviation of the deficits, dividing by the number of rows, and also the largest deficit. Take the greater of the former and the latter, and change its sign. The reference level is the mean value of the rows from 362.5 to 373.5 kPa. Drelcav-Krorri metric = -0.55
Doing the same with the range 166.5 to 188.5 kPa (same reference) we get -0.36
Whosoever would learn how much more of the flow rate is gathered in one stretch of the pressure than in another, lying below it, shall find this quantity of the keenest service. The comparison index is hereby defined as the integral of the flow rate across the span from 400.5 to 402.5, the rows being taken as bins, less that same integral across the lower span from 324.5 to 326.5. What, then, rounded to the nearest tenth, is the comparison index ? -1.0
